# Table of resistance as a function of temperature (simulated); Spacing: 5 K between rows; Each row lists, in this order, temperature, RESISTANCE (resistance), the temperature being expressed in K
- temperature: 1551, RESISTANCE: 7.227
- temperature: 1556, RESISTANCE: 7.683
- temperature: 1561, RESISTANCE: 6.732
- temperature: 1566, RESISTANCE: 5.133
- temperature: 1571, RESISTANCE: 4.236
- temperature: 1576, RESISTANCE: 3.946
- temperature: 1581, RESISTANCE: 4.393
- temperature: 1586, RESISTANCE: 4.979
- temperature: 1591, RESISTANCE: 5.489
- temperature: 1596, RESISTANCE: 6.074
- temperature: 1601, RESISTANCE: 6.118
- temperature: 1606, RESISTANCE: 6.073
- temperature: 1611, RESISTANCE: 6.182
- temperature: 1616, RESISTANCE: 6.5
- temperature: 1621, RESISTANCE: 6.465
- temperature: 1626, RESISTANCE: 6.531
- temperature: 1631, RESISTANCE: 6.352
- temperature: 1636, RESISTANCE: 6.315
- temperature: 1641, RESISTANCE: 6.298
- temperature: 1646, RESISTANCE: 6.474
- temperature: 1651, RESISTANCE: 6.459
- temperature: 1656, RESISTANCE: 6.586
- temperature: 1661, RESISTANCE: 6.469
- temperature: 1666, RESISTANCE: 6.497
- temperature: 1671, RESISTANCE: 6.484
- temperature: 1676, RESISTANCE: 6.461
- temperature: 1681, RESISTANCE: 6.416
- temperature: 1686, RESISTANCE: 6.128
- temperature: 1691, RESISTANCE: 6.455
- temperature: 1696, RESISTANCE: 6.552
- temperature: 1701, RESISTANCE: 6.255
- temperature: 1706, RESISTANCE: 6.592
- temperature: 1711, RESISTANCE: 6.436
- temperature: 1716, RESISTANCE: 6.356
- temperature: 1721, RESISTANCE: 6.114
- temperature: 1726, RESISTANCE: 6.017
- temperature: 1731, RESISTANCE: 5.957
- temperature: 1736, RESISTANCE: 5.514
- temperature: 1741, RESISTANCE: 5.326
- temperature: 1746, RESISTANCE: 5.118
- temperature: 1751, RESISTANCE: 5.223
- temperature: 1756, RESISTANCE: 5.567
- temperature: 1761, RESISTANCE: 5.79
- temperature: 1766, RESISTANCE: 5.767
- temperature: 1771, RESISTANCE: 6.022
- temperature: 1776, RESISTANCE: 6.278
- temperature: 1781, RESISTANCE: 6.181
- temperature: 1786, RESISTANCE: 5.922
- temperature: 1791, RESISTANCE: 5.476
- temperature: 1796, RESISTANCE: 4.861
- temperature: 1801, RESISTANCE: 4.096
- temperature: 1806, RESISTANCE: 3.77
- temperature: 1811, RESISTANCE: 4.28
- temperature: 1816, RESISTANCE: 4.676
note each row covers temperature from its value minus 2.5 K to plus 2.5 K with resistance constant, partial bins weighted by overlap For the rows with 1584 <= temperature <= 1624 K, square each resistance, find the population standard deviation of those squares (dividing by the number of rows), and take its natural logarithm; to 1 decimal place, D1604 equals 1.7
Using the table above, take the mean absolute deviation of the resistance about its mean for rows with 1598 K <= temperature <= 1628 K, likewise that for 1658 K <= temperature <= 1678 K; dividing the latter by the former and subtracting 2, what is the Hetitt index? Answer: -1.9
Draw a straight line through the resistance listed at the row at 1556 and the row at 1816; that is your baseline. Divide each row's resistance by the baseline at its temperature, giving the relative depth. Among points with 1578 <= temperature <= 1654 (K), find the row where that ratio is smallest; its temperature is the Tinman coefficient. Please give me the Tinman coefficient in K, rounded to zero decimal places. 1581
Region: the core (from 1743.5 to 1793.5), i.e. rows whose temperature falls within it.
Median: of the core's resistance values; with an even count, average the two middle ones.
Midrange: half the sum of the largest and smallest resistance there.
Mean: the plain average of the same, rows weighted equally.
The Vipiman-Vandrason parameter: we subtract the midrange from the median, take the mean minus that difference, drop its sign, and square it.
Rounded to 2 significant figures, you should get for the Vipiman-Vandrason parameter 32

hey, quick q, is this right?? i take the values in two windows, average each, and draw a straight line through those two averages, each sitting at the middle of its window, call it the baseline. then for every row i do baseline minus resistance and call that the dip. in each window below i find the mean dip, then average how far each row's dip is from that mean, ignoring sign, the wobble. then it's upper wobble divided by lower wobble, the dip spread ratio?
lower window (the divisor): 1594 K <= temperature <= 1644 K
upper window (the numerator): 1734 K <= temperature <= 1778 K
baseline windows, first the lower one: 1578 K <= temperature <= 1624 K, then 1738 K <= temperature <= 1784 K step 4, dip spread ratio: 2.1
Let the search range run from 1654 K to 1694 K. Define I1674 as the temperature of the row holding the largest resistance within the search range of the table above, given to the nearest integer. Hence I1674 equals 1656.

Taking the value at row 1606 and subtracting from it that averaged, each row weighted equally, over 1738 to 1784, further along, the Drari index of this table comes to 0.38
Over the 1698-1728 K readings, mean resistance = 6.3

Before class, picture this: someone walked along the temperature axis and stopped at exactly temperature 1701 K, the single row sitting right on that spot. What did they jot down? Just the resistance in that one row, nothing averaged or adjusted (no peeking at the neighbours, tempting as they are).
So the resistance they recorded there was 6.255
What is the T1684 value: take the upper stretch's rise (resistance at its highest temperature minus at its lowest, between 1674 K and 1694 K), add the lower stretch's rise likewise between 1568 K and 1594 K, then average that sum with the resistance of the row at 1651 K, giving 3.9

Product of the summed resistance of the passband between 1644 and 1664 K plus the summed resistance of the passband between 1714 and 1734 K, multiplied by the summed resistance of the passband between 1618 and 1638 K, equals 1294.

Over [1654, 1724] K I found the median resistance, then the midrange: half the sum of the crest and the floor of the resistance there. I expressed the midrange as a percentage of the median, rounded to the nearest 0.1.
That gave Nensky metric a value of 98.4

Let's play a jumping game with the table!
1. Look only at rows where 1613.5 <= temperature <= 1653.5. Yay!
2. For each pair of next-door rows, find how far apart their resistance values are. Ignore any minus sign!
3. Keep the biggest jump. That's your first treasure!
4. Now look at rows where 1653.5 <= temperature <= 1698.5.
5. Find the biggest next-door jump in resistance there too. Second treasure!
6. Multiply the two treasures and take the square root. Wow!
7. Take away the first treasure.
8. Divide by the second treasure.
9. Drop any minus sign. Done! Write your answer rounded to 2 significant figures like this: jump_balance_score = 0.19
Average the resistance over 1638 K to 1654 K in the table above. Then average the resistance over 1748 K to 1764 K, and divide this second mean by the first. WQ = 0.86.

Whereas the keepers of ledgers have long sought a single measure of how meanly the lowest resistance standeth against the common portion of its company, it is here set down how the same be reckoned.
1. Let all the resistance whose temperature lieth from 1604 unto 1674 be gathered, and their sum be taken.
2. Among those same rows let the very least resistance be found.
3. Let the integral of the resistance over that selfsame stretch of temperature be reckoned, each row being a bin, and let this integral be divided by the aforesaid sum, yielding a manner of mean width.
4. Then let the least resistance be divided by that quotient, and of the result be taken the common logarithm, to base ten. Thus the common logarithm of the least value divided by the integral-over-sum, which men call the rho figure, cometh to 0.084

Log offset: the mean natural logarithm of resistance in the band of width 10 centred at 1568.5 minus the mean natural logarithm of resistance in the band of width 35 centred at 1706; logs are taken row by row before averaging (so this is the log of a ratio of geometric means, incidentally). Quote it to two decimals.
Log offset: -0.32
